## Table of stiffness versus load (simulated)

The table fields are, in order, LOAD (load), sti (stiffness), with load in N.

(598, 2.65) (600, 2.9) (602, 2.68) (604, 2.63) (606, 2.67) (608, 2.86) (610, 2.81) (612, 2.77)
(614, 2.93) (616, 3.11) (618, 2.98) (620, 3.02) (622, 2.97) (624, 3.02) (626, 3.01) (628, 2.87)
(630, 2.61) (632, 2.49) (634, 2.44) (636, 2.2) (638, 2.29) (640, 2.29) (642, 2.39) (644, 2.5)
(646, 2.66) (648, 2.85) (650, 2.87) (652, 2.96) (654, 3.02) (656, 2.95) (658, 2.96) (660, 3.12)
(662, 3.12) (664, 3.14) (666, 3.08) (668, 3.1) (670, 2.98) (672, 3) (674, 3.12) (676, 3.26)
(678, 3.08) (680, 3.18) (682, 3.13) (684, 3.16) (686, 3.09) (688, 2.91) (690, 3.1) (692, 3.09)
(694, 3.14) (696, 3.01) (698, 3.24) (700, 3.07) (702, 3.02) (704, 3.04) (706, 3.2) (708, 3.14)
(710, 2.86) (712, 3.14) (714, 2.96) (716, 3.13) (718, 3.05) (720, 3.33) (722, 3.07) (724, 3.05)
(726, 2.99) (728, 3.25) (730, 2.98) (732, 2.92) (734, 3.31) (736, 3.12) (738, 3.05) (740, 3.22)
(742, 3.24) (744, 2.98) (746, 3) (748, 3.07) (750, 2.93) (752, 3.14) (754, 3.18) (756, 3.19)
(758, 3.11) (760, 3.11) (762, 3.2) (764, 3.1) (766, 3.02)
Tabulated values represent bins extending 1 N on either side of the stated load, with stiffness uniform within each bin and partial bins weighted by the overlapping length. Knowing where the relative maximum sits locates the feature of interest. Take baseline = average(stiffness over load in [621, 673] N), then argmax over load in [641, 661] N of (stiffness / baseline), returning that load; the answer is 660 N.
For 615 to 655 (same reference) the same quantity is 616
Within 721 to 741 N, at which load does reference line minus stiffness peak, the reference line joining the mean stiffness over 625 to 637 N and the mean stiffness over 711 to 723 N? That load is 732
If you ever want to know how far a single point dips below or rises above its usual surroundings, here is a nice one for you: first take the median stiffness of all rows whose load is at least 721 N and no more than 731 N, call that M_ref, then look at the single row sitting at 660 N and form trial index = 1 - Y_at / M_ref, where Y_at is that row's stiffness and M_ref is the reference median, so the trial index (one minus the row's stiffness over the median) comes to -0.02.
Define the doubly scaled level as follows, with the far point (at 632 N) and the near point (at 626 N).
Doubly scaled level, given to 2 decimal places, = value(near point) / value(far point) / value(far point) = 0.49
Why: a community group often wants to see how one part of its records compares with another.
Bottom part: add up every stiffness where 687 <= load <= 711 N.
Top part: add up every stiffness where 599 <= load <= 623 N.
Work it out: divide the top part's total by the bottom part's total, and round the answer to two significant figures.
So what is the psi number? 0.93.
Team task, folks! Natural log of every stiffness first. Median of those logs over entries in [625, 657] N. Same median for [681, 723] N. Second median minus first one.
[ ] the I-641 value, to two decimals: 0.16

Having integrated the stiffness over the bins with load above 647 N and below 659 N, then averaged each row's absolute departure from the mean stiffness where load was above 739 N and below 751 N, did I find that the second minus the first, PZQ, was -35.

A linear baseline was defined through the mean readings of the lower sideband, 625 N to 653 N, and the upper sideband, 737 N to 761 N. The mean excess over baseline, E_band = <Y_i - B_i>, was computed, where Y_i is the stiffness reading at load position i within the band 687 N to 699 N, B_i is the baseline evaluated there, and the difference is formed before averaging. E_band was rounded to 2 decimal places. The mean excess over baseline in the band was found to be 0.23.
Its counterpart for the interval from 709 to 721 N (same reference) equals 0.13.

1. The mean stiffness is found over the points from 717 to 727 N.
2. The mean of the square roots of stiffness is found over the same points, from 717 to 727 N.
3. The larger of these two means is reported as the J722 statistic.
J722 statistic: 3.10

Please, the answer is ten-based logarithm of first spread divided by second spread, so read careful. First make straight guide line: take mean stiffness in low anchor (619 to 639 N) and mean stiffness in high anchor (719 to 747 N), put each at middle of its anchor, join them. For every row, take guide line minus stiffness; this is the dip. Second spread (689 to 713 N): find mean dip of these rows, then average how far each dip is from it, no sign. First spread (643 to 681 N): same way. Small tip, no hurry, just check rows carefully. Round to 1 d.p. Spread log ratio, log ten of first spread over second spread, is 0.1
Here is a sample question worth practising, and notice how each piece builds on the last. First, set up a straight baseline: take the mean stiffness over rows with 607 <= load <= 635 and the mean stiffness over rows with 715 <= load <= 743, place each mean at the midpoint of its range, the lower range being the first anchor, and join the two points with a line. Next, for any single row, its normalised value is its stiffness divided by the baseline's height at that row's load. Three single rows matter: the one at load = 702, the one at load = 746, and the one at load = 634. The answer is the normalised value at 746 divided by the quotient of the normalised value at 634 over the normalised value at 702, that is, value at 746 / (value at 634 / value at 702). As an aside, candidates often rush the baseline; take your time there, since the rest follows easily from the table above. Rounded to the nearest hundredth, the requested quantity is 1.11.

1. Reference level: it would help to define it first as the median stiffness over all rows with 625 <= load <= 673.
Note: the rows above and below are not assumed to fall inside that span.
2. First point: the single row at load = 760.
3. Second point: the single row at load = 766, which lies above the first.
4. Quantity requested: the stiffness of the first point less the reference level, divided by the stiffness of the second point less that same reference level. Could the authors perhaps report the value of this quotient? 1.8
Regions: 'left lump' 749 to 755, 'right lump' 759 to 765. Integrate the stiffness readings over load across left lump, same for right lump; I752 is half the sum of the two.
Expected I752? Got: 18.7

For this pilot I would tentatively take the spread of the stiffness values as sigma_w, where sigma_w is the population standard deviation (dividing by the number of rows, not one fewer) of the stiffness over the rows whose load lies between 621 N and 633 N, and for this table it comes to 0.206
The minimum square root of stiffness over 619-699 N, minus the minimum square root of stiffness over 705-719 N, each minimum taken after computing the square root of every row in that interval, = -0.21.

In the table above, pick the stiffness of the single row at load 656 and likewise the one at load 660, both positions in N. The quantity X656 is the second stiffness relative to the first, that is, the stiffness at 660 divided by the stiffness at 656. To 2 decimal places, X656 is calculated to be 1.06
